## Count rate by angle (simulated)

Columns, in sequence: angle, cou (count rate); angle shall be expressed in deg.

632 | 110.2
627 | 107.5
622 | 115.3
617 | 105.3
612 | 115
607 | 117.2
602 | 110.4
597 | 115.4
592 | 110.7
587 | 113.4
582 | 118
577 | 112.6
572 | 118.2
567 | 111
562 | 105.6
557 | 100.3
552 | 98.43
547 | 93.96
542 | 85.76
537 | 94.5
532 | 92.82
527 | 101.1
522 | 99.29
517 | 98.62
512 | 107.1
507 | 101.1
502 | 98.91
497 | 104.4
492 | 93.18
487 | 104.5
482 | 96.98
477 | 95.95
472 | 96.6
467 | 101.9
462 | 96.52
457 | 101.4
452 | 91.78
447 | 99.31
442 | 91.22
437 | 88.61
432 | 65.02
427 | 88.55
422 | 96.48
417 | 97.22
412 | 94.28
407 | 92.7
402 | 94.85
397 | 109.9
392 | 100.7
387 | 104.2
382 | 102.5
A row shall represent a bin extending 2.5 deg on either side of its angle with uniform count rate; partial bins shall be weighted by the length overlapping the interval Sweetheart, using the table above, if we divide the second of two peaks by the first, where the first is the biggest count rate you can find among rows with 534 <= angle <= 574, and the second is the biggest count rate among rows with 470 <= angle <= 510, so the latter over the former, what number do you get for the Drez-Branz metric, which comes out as 0.88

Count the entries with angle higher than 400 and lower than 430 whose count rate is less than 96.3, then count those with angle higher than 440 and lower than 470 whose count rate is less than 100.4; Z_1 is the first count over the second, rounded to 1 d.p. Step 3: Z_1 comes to 1.0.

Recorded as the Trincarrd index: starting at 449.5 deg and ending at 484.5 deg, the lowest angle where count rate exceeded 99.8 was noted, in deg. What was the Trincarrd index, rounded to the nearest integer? 457 deg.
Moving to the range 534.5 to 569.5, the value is 557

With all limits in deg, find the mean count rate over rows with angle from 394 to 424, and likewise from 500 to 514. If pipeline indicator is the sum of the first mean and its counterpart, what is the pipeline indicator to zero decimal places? 200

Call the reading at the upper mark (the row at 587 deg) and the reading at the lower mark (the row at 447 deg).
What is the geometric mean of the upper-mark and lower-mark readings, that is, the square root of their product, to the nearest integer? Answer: 106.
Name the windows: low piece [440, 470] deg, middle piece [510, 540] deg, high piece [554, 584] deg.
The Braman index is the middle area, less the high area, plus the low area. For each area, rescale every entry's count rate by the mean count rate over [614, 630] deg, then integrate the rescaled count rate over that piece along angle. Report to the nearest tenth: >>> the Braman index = 23.3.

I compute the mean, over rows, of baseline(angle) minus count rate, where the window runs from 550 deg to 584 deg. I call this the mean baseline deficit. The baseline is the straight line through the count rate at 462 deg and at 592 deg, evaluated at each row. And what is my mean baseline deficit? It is -1.2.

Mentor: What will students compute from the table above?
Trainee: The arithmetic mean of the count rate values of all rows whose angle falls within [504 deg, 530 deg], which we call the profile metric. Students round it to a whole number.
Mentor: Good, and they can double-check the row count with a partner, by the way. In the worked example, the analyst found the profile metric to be 101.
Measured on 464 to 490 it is 99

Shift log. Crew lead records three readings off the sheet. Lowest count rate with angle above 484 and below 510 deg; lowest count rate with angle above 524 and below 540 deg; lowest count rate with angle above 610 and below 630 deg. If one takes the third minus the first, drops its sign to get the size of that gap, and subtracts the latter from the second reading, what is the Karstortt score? 81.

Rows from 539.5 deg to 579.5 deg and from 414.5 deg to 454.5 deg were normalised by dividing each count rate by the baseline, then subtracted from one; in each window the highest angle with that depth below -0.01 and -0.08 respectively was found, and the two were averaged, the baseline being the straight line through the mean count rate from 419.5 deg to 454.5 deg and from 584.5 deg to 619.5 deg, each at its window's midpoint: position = 512.0 deg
